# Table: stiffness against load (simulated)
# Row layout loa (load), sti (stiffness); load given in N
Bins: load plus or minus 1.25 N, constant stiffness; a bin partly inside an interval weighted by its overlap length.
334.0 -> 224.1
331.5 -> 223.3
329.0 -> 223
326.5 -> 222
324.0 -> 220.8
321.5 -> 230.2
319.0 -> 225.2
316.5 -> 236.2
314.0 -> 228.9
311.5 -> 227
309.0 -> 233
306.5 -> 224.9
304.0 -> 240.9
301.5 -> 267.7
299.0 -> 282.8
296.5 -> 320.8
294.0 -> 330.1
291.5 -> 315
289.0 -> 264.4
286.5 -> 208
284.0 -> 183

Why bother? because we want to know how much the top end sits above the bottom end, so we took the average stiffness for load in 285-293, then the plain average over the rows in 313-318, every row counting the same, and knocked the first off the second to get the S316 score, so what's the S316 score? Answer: -30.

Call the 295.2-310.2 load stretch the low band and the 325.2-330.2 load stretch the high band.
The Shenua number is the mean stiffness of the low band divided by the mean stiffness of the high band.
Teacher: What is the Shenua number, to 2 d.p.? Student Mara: 1.18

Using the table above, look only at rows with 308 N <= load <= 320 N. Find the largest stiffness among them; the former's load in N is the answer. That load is 316.5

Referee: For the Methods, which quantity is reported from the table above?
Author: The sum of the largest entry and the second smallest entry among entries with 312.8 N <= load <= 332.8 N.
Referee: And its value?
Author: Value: 458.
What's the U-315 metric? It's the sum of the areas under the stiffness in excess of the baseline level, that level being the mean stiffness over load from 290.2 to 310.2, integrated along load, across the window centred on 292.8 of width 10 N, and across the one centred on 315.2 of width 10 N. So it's -169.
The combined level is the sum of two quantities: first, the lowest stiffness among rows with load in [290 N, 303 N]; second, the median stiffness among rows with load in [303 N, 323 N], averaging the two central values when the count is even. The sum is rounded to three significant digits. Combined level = 497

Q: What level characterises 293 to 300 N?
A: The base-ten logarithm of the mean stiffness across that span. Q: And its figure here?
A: 2.49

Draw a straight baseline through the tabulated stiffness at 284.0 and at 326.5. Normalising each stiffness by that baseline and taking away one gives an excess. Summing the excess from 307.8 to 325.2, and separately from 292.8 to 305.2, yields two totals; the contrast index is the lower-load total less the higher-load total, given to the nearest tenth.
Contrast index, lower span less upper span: 1.8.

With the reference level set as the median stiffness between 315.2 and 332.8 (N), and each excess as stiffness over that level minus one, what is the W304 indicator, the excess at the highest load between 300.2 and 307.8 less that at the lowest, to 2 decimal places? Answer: -0.19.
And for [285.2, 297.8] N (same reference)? 0.51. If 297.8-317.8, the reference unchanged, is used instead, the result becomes -0.21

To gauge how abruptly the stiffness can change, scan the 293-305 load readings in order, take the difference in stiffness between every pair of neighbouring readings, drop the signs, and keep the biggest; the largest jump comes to 38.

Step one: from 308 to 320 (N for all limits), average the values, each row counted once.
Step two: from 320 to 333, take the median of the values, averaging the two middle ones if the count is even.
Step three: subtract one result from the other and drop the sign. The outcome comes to 7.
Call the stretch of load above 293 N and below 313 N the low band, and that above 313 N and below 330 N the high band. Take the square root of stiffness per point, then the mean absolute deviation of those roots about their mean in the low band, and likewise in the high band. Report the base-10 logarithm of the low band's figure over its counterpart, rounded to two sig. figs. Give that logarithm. 0.86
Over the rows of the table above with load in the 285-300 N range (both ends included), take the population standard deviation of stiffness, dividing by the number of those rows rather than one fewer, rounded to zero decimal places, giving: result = 42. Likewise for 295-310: 33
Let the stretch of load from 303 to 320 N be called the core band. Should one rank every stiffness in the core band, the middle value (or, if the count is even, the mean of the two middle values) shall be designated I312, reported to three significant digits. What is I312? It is 229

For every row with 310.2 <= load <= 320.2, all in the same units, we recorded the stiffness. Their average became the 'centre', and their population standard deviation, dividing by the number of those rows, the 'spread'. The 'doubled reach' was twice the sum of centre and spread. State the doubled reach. 467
